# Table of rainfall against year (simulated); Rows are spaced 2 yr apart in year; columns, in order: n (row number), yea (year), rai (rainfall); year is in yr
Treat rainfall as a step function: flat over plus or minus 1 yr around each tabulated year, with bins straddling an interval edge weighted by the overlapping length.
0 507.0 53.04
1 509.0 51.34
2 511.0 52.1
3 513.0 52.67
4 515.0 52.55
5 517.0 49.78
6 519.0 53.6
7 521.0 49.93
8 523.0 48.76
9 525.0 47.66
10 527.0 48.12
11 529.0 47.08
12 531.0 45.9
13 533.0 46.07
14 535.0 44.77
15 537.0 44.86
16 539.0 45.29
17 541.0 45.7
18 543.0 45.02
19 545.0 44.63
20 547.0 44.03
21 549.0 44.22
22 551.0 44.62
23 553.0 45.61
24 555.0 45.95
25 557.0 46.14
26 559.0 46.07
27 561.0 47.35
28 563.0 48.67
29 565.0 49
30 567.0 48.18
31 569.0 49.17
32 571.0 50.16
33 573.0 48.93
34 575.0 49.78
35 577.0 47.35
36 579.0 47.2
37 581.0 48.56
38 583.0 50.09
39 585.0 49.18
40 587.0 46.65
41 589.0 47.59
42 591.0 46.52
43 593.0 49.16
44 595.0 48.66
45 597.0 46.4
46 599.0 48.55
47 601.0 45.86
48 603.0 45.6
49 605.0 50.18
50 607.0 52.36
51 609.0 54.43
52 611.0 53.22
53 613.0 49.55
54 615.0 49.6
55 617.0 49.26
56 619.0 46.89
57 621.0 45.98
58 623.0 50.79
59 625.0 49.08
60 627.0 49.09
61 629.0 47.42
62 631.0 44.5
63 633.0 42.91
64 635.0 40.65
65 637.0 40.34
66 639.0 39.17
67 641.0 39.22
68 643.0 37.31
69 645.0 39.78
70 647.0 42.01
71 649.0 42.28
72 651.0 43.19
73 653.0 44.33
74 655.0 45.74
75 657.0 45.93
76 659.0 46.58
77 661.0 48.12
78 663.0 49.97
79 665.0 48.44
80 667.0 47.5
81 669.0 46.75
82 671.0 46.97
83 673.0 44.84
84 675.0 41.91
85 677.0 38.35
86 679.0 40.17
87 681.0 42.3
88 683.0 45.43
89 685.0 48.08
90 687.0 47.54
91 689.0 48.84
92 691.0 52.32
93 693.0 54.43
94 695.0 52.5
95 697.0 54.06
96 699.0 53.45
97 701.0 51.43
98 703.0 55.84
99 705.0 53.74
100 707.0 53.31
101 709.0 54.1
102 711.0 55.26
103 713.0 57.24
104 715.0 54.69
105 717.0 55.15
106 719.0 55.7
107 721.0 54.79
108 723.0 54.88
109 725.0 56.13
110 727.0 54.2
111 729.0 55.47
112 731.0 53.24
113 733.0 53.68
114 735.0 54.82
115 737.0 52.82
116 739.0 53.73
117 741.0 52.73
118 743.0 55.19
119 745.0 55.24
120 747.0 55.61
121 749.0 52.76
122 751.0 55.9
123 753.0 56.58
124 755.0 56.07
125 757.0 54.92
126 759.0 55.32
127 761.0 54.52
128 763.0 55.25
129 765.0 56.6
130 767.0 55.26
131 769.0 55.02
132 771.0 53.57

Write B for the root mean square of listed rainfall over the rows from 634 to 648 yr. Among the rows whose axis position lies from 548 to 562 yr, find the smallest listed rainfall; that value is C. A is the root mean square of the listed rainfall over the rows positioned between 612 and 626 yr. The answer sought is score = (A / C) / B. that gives 0.0277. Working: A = 49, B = 40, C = 44.22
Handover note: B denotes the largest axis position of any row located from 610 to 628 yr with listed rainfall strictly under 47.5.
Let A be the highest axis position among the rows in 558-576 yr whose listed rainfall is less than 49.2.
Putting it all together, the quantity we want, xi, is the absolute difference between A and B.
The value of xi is 48 yr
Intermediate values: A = 573.0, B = 621.0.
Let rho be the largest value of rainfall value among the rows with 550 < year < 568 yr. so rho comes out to 49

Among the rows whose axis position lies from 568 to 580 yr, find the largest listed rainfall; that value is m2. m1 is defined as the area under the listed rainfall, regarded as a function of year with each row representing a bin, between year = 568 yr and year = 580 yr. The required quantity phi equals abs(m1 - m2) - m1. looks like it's -50.2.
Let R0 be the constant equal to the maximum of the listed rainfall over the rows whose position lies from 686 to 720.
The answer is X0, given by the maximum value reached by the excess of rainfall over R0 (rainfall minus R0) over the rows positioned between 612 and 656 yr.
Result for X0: -6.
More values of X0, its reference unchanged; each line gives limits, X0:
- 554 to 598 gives -7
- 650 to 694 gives -3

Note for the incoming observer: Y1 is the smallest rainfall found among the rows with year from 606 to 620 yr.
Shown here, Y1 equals 46.89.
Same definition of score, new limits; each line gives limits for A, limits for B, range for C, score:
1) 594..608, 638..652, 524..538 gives 0.0266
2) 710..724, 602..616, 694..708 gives 0.0212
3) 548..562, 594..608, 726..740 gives 0.0179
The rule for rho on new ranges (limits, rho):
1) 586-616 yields 54.43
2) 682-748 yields 57.24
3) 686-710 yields 55.84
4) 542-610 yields 54.43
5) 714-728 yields 56.13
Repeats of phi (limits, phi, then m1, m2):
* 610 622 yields -53.2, 589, 53.22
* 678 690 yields -48.8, 545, 48.84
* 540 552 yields -45.7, 536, 45.7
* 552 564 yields -48.7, 560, 48.67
